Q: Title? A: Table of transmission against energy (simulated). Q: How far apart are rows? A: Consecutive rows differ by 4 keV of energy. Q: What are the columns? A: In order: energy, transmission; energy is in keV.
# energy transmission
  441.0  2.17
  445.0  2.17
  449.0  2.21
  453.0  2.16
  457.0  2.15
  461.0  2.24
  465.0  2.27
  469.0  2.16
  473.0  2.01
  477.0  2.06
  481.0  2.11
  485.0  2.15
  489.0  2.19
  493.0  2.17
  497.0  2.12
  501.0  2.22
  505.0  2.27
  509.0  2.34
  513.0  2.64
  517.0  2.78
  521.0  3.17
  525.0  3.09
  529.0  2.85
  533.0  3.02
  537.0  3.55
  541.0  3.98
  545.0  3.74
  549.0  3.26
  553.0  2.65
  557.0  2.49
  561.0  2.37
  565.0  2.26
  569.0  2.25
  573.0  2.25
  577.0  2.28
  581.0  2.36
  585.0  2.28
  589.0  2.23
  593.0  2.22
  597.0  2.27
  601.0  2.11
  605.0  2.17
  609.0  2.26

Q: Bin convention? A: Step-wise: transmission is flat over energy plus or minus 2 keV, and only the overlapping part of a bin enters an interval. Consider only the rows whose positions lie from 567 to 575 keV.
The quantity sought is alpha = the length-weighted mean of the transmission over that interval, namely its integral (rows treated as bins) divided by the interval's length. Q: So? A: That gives 2.25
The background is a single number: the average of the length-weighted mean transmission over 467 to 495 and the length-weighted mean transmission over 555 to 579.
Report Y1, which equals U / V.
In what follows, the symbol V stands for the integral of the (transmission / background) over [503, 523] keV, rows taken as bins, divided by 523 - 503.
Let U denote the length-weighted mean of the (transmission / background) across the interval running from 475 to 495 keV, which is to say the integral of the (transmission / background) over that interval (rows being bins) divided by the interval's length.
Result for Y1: 0.81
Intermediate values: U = 0.96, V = 1.19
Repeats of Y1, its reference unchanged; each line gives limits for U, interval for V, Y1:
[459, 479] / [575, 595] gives 0.94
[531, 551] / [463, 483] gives 1.65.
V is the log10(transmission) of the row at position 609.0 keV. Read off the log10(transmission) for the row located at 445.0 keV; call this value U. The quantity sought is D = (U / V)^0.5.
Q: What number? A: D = 0.97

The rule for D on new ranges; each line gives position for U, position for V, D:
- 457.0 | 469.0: 1.00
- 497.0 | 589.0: 0.97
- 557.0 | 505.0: 1.05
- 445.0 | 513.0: 0.89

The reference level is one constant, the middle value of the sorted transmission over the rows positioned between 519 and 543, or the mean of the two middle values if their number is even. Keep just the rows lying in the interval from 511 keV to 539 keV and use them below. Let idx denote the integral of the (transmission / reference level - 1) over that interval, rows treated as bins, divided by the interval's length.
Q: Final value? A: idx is -0.04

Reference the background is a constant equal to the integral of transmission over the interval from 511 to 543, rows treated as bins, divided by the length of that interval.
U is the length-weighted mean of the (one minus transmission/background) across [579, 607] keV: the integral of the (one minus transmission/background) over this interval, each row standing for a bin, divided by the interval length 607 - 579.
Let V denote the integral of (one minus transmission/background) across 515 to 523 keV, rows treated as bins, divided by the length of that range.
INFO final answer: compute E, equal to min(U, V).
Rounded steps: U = 0.287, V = 0.05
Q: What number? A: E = 0.1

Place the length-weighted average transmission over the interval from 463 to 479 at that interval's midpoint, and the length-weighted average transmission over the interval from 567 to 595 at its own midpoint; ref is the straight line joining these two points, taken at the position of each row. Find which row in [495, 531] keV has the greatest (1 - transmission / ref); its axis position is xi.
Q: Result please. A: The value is 497.0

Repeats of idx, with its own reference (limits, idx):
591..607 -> -0.30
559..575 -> -0.27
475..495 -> -0.32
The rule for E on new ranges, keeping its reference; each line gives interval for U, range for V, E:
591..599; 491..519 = 0.2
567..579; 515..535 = 0.0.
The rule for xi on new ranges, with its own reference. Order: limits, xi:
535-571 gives 569.0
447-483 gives 473.0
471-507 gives 473.0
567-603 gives 601.0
